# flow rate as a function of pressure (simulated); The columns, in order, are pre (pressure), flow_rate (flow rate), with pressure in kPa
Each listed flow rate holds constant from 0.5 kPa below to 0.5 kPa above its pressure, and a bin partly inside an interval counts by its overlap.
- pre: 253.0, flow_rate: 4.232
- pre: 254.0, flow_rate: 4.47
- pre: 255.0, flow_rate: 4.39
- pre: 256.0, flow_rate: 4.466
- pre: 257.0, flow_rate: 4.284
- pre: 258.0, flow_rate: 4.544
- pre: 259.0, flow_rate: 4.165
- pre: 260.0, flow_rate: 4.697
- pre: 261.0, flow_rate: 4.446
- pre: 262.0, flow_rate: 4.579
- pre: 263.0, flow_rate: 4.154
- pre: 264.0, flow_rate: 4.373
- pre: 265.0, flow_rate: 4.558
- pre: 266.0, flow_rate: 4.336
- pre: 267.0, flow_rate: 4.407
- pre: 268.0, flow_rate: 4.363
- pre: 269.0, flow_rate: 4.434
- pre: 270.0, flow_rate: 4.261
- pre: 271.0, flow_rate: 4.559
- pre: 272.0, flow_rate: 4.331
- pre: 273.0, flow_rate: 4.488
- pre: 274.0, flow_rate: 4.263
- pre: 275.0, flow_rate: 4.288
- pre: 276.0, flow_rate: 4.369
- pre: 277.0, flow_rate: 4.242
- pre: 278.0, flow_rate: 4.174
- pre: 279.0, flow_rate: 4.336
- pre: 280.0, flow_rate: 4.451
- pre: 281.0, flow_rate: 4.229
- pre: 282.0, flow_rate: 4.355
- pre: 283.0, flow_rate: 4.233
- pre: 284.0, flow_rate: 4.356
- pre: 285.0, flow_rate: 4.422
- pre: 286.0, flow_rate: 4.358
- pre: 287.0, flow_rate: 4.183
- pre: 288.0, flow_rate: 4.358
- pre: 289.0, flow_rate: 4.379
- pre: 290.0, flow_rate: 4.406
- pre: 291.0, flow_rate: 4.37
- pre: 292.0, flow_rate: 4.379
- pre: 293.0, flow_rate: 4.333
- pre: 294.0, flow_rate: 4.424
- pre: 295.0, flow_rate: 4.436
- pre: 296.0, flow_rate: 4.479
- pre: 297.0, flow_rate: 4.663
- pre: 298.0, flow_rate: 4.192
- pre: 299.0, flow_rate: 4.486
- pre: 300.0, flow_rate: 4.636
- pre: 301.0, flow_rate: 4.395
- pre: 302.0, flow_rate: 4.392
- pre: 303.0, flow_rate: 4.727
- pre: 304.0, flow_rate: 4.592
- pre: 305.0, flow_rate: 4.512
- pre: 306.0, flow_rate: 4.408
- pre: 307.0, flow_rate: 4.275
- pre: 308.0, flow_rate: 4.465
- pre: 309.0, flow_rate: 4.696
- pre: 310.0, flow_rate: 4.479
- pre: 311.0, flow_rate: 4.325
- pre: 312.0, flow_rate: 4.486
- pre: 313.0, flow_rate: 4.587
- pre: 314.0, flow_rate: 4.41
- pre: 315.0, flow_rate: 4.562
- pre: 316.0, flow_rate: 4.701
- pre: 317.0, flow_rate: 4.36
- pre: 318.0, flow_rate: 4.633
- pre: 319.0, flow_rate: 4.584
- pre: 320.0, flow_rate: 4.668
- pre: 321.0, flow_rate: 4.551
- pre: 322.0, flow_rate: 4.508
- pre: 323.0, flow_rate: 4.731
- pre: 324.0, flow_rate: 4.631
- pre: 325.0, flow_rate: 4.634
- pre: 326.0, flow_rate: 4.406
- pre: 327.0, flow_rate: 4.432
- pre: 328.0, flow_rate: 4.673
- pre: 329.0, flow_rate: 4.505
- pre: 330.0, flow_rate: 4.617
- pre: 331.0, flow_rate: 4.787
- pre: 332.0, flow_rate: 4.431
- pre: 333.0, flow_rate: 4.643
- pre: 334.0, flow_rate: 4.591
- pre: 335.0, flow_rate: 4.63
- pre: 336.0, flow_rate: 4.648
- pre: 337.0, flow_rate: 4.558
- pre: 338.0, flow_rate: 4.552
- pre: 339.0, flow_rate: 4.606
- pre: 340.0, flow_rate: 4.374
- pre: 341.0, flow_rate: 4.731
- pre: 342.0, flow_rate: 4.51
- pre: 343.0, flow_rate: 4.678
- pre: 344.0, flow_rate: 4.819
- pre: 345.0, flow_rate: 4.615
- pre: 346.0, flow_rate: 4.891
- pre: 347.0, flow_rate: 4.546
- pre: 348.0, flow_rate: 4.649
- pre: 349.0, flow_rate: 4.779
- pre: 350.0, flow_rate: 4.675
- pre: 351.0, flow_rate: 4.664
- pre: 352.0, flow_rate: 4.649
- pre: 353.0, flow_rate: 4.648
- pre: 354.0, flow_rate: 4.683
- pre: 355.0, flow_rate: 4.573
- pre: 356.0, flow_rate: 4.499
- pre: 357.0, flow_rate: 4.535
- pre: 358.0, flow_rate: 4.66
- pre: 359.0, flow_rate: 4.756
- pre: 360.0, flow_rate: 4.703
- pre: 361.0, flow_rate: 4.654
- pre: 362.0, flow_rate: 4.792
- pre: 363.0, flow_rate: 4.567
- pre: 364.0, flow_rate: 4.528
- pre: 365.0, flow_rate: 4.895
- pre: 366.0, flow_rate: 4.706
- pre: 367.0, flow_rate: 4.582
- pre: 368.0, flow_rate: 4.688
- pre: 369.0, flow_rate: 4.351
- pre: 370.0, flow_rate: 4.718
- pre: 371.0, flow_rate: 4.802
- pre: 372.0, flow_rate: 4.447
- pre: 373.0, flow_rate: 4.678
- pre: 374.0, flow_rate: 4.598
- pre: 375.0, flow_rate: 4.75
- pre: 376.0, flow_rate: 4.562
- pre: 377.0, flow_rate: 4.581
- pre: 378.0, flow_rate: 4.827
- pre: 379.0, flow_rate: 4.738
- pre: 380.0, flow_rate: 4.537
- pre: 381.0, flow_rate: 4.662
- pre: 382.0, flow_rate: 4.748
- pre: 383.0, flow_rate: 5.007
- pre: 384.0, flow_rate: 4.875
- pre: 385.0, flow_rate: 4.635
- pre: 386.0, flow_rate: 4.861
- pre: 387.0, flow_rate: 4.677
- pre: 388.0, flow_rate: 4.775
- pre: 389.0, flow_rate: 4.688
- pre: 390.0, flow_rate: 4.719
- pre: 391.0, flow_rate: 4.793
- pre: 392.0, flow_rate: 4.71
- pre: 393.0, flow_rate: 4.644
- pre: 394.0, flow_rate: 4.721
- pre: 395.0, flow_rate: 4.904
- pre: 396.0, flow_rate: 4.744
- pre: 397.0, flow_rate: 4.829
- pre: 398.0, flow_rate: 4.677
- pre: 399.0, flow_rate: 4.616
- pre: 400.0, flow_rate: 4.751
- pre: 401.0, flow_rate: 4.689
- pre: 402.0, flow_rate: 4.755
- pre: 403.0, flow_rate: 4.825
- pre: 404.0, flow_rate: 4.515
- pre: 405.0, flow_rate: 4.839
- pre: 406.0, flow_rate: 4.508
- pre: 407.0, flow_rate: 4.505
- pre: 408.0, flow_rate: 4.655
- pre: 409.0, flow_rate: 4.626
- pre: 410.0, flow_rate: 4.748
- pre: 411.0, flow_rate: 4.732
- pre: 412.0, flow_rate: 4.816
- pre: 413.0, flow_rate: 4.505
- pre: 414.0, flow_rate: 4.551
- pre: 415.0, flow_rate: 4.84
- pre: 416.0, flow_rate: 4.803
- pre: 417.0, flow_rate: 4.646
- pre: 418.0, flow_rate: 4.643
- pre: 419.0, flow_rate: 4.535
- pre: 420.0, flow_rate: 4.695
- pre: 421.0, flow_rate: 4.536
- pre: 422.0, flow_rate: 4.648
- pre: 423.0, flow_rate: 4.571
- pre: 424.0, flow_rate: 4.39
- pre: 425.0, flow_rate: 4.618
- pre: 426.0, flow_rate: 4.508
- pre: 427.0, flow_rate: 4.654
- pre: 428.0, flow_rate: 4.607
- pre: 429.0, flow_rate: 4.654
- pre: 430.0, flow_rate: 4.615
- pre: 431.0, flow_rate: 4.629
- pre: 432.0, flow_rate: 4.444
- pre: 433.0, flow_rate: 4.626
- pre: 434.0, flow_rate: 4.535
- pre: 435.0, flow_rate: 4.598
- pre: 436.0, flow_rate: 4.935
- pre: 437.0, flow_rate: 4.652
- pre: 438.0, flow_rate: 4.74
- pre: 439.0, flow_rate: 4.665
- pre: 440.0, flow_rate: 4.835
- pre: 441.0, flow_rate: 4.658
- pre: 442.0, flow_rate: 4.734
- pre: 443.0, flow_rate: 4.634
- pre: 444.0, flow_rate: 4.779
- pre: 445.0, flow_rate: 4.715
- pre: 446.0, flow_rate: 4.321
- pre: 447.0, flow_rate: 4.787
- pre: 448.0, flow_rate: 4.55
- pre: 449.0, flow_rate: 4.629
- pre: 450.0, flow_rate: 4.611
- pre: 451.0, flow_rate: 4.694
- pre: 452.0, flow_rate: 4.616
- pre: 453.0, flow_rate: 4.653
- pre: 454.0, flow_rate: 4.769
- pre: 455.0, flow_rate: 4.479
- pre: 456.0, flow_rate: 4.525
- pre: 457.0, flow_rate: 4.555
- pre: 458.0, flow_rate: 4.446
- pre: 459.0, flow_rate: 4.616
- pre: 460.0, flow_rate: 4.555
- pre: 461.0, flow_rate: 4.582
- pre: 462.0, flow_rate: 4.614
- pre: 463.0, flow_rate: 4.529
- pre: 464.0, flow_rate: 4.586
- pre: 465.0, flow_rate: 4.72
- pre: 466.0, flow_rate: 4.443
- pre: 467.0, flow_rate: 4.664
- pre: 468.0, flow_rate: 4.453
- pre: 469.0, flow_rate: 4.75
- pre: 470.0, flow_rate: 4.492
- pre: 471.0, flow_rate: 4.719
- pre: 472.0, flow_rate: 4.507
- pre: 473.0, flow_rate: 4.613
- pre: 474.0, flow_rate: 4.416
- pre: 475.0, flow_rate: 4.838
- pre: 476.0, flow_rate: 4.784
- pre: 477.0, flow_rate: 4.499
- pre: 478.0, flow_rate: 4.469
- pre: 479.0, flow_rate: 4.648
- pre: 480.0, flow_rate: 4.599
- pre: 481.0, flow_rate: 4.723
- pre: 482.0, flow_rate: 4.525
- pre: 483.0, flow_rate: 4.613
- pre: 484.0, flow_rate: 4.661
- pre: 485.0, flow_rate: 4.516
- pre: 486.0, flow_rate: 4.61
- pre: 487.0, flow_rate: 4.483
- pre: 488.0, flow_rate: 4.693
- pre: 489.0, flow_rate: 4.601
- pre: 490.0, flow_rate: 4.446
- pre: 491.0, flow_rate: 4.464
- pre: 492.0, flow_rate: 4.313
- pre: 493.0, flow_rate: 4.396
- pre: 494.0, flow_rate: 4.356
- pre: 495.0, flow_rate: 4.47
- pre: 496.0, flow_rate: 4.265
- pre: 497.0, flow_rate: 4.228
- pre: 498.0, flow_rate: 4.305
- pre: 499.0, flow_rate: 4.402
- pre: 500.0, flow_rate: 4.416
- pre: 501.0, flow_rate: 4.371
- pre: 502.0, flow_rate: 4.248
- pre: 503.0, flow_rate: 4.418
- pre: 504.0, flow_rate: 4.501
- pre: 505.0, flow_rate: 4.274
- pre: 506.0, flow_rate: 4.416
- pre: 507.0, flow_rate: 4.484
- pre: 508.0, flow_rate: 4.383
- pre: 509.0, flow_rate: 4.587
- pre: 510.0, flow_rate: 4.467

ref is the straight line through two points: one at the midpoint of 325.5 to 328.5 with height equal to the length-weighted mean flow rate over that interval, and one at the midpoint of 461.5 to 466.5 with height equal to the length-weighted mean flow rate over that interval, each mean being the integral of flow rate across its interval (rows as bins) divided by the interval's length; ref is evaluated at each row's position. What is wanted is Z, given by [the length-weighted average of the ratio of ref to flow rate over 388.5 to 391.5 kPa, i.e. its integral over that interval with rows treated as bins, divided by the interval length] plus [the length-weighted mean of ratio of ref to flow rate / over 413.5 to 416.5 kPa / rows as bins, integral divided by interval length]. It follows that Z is 1.92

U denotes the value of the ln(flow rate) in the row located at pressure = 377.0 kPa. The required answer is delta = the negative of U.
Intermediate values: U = 1.52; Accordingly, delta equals -1.52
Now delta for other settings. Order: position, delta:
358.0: -1.54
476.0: -1.57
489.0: -1.53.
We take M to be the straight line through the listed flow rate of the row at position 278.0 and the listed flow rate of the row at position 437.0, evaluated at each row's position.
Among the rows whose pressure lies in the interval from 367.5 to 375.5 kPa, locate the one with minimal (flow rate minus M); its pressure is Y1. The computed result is 369.0 kPa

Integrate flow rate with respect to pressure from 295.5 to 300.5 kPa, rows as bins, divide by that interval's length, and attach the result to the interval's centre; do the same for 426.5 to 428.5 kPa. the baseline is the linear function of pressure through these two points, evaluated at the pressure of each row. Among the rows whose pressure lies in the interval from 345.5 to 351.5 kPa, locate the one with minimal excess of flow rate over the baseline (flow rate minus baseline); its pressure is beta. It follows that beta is 347.0 kPa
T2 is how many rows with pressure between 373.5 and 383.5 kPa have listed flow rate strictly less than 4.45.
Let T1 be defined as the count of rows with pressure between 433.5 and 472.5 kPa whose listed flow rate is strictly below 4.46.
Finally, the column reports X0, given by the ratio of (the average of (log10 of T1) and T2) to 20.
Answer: 0.02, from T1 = 4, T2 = 0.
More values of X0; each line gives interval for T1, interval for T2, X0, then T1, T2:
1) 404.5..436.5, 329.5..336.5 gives 0.03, 2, 1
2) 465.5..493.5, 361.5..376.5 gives 0.07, 6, 2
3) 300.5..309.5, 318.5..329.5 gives 0.07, 4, 2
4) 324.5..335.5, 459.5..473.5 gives 0.04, 3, 1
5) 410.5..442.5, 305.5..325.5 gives 0.13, 2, 5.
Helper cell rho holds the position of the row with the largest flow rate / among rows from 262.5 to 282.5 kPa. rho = 271.0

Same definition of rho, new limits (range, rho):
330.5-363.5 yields 346.0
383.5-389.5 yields 384.0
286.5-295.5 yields 295.0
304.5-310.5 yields 309.0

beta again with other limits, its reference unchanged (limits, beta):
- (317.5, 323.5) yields 322.0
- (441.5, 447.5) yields 446.0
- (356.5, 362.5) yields 357.0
